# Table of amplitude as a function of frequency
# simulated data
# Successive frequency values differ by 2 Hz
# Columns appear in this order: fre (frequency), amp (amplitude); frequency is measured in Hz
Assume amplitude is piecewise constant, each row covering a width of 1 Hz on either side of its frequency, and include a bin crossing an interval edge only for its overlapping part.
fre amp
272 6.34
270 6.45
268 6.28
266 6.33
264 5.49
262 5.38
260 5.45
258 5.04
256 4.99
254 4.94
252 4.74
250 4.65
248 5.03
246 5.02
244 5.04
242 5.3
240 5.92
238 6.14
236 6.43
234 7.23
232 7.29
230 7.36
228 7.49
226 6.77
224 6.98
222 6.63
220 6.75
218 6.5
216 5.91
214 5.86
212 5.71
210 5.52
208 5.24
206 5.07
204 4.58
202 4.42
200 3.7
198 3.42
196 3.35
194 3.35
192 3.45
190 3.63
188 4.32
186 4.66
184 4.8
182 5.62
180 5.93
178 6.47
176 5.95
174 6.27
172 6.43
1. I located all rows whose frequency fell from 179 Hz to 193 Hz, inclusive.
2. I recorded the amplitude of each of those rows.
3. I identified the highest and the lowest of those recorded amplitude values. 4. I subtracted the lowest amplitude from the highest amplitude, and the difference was 2.5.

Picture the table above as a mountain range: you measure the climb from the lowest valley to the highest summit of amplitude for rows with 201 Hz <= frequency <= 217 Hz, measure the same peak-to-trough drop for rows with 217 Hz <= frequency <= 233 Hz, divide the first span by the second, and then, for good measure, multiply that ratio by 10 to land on 15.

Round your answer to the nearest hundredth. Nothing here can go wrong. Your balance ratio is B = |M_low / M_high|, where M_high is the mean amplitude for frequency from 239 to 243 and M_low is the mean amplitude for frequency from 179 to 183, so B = 1.03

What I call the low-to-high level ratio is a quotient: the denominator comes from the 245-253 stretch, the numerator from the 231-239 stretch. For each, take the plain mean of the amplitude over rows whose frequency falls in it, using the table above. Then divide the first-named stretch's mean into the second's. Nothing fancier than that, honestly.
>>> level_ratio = 1.4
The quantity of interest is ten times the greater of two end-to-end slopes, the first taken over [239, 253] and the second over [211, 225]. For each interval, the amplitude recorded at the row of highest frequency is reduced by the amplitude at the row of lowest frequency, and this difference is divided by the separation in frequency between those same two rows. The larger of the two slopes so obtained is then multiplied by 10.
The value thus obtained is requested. 1.1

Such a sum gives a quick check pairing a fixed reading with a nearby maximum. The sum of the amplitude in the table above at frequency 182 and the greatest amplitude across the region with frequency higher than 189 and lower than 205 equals 10.2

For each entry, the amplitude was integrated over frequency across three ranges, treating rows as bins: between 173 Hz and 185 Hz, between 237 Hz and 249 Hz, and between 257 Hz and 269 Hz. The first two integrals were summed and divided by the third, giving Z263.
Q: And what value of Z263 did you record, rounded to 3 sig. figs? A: 1.99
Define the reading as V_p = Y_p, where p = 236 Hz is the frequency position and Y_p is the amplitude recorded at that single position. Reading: 6.43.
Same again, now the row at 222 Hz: 6.63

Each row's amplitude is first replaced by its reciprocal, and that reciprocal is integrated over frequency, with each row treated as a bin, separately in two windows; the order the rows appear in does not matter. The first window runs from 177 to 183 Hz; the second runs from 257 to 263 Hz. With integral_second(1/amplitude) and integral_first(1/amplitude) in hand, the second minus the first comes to 0.1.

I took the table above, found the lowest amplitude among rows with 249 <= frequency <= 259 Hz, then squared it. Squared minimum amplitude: 22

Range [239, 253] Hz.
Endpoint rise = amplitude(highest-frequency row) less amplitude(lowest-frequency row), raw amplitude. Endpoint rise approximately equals -1.2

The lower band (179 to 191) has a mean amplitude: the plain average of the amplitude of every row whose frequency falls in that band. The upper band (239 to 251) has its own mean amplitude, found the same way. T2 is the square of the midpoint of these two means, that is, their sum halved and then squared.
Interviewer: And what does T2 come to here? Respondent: 24.9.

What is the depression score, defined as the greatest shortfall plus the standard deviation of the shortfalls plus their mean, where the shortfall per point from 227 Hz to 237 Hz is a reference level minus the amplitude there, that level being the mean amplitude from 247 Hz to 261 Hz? -3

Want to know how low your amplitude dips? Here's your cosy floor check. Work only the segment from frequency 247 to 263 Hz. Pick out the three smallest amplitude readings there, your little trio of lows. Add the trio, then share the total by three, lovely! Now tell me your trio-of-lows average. 4.8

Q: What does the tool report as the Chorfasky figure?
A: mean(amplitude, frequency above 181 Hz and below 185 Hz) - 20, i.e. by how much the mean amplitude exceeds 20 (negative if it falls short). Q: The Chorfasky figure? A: -14.8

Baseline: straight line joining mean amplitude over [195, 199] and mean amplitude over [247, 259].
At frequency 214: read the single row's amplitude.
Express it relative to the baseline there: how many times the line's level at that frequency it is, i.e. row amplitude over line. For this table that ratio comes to 1.52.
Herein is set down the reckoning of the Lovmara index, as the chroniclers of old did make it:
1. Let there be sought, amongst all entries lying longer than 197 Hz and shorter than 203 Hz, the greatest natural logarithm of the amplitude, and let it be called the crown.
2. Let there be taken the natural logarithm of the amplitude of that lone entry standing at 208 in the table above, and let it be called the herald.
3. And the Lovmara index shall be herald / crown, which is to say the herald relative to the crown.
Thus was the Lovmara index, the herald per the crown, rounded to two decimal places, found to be 1.11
